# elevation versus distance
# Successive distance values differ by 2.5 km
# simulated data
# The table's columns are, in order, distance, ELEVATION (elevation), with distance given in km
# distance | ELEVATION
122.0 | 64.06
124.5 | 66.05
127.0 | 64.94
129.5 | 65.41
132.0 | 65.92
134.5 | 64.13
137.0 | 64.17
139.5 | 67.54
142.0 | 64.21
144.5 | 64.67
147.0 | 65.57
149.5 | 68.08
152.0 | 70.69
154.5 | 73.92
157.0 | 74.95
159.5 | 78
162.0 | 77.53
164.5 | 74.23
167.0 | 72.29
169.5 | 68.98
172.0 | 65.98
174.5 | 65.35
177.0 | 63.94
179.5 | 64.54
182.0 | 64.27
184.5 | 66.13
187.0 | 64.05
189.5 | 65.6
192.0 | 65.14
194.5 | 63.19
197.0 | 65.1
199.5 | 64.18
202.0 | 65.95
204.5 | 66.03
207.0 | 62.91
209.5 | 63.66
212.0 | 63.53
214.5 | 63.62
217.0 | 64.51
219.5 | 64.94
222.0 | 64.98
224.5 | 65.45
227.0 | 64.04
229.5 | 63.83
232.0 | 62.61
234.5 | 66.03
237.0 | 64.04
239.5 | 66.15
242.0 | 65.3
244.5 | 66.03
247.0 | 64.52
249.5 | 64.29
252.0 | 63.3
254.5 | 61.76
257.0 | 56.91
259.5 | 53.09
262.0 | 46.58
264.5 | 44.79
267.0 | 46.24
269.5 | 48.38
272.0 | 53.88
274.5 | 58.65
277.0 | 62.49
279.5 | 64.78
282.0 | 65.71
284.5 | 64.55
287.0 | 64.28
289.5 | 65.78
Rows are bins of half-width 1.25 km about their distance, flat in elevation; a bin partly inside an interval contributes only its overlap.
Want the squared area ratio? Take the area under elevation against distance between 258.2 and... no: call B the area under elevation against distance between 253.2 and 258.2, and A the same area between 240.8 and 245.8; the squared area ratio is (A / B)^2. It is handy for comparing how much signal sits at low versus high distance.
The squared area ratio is 1.22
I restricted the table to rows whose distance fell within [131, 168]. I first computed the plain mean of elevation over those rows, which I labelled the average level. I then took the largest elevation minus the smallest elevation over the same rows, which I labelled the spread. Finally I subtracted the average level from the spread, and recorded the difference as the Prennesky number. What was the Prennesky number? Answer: -55.9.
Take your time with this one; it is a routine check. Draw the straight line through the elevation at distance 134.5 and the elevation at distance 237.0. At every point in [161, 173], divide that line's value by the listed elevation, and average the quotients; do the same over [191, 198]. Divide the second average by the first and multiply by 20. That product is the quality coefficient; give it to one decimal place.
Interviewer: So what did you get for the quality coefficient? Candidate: 22.2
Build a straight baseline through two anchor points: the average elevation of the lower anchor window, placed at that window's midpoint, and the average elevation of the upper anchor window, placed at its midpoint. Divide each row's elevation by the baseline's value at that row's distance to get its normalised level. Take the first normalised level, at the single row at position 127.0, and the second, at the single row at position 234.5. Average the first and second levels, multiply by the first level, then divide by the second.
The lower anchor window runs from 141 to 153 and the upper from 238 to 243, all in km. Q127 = 0.96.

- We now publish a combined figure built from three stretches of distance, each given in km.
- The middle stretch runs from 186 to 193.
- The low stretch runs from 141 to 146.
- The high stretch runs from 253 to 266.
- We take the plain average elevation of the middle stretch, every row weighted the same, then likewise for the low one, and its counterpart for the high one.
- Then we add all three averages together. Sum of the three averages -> 182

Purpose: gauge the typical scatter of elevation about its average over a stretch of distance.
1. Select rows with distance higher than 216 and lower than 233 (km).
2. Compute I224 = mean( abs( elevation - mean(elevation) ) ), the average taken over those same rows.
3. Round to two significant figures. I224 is 0.72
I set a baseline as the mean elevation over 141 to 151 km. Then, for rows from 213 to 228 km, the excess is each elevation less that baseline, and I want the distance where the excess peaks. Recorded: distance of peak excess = 224.5 km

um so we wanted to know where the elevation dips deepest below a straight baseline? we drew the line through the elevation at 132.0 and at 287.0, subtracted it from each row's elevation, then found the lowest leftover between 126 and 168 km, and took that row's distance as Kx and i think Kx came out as 134.5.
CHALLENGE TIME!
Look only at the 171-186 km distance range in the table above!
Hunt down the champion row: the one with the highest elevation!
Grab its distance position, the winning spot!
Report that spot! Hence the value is 184.5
